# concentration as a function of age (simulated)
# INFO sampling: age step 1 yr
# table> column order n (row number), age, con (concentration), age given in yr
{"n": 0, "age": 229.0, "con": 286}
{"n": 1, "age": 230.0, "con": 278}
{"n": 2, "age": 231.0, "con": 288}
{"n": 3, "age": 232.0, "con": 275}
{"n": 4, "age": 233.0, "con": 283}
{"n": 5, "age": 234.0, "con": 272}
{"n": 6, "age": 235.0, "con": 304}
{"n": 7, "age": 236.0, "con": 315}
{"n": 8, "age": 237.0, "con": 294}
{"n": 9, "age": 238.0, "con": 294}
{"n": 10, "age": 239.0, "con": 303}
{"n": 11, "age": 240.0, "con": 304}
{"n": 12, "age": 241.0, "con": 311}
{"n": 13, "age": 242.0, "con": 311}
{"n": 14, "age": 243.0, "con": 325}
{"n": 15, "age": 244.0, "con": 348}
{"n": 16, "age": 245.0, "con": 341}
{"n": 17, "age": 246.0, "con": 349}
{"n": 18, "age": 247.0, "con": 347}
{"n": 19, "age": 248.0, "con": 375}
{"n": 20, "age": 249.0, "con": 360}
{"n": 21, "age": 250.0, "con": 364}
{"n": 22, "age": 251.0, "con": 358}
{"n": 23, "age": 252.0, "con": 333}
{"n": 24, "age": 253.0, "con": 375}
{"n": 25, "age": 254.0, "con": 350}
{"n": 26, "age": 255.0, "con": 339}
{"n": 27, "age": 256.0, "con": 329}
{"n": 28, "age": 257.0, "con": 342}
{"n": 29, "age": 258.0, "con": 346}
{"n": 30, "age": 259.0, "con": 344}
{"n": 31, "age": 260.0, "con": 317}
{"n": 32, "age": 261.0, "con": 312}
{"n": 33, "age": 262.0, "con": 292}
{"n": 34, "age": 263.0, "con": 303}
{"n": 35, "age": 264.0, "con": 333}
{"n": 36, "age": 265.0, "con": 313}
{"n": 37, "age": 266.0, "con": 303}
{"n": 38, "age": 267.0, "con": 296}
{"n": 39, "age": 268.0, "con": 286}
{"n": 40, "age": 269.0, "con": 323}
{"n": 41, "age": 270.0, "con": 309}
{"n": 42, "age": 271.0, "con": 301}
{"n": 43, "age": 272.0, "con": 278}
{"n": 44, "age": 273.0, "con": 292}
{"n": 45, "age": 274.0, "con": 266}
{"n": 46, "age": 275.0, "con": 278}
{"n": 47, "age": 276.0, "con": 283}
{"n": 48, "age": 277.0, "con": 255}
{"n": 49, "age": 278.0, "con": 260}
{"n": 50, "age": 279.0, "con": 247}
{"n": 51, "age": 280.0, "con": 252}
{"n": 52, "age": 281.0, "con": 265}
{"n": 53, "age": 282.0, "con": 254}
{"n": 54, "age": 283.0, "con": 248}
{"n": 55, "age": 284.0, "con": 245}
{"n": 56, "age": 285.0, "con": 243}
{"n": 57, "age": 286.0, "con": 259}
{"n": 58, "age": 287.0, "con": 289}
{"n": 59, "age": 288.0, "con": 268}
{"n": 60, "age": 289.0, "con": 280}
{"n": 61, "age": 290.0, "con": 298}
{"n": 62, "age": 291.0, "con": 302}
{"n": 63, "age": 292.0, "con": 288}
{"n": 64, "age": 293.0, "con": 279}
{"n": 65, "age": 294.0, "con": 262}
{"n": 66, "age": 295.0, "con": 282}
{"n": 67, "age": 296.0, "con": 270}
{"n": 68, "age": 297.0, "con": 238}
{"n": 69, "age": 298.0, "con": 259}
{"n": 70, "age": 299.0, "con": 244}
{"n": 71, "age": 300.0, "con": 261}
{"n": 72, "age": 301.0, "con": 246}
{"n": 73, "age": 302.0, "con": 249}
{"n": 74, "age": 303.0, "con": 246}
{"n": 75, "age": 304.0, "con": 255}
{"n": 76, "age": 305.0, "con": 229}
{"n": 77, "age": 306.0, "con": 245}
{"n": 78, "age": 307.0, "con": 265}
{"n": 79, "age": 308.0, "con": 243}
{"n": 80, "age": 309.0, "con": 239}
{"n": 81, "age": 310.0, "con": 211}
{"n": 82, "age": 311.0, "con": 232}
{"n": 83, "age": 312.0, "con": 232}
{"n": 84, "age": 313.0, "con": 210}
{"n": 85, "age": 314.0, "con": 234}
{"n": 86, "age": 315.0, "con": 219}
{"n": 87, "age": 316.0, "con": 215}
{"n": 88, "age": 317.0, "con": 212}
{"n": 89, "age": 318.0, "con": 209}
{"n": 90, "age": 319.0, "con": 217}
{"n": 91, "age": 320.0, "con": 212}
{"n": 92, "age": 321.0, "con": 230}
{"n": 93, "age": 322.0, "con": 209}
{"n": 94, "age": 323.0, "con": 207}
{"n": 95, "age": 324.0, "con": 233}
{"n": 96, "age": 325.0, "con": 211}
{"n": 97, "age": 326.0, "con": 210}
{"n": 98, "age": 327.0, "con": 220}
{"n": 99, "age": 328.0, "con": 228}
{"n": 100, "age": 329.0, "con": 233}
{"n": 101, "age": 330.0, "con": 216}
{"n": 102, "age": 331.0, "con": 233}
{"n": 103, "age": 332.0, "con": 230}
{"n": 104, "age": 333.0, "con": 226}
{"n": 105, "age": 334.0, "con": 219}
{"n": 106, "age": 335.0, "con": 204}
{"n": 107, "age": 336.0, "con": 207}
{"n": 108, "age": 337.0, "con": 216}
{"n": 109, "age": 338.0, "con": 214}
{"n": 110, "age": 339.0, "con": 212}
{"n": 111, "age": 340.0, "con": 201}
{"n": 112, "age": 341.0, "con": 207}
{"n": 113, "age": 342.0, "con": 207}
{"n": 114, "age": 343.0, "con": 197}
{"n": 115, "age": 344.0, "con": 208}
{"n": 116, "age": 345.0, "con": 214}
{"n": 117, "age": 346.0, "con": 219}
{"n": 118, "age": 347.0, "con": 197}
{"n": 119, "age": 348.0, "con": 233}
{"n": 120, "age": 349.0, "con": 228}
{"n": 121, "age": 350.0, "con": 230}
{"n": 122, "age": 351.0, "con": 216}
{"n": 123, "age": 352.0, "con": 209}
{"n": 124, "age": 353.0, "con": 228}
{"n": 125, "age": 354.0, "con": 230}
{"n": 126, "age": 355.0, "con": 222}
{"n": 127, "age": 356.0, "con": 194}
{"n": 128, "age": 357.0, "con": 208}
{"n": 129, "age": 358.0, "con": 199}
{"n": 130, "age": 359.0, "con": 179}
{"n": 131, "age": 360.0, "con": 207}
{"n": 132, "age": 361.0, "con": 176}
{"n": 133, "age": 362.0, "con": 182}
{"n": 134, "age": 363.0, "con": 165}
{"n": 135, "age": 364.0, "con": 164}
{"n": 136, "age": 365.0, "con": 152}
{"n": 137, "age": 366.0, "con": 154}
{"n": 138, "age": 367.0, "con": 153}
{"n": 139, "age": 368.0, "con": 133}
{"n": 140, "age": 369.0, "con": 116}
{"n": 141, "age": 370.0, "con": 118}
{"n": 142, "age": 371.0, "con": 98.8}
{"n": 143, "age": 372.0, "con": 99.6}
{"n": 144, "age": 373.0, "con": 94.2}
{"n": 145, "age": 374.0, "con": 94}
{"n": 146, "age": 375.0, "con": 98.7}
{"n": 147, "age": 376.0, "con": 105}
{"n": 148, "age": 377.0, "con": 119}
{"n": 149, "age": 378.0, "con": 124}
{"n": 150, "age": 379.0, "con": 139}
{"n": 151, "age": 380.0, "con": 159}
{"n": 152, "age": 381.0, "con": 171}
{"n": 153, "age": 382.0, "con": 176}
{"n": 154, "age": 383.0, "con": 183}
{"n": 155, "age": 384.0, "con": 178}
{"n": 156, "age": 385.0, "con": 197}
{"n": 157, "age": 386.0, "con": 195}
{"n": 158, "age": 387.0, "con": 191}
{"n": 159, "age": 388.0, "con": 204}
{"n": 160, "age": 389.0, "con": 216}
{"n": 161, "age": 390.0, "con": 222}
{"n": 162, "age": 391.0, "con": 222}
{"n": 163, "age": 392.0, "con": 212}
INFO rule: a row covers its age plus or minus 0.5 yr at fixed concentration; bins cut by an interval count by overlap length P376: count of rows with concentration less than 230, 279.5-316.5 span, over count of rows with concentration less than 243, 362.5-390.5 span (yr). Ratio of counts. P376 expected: 0.18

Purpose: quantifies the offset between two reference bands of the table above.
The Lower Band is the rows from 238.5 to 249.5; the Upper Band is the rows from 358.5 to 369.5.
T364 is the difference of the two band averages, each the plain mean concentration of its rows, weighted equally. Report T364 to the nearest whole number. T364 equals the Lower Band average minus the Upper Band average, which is 172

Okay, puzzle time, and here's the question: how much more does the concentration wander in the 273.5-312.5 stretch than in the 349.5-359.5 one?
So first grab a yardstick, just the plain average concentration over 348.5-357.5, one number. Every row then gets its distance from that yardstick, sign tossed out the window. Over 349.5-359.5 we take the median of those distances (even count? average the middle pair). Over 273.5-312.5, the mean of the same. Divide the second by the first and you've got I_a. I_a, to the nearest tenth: 3.7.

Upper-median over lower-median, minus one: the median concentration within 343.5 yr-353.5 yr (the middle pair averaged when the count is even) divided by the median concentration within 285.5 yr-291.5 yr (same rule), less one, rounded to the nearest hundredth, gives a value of -0.24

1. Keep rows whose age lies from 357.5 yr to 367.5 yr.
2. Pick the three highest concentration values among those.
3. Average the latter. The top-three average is 196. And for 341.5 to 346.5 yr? 214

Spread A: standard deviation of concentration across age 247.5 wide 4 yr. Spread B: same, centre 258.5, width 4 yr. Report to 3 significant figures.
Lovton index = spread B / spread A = 1.06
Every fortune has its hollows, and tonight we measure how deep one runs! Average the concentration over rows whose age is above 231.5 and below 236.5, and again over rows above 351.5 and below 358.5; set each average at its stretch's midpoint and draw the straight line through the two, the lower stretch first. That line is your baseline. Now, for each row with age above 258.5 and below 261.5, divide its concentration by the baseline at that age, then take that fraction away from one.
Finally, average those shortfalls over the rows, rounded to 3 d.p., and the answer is -0.187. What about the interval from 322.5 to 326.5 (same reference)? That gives 0.073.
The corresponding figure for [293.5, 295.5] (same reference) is -0.082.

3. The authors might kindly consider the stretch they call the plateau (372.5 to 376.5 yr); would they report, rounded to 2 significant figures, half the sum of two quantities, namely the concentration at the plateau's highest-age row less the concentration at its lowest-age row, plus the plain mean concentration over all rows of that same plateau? 54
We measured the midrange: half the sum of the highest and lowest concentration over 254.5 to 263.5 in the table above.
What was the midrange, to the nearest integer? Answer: 319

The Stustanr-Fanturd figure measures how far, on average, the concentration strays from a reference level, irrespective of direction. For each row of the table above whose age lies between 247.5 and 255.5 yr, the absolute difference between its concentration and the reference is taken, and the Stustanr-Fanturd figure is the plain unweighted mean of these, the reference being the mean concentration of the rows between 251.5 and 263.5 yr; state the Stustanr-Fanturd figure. 25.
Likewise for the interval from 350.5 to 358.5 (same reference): 119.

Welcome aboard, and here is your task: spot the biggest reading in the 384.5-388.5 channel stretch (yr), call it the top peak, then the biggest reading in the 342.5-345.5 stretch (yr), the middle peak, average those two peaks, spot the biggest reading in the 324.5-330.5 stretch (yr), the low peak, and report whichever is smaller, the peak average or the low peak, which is 209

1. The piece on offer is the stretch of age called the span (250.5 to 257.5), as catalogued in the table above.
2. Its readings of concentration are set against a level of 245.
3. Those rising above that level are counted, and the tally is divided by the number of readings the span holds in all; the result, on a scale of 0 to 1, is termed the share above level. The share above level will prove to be 1.0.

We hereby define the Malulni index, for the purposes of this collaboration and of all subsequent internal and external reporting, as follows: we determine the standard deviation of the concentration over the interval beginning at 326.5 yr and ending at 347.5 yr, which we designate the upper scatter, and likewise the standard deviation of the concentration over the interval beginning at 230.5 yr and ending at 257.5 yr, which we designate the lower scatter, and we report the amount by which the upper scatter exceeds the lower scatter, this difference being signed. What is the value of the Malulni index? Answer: -19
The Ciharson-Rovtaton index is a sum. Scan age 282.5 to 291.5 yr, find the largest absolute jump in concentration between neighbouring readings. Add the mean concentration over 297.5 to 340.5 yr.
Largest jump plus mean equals 257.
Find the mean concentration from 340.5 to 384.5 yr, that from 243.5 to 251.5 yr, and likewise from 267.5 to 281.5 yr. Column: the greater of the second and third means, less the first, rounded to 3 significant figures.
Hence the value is 183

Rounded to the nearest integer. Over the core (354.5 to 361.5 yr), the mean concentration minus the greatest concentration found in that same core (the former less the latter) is -24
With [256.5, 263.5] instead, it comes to -24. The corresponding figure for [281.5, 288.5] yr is -31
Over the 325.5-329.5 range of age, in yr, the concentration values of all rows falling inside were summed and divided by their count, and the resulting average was 223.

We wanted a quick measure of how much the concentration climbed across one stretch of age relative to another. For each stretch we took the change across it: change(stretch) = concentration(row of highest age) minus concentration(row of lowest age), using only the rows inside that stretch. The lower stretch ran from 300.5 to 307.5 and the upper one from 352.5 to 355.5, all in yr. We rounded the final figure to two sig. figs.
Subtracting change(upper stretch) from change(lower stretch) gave 25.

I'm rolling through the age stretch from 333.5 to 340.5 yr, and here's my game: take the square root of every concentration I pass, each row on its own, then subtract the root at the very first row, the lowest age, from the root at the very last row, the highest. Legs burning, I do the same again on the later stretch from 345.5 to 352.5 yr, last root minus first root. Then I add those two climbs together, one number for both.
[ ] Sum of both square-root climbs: -1.0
